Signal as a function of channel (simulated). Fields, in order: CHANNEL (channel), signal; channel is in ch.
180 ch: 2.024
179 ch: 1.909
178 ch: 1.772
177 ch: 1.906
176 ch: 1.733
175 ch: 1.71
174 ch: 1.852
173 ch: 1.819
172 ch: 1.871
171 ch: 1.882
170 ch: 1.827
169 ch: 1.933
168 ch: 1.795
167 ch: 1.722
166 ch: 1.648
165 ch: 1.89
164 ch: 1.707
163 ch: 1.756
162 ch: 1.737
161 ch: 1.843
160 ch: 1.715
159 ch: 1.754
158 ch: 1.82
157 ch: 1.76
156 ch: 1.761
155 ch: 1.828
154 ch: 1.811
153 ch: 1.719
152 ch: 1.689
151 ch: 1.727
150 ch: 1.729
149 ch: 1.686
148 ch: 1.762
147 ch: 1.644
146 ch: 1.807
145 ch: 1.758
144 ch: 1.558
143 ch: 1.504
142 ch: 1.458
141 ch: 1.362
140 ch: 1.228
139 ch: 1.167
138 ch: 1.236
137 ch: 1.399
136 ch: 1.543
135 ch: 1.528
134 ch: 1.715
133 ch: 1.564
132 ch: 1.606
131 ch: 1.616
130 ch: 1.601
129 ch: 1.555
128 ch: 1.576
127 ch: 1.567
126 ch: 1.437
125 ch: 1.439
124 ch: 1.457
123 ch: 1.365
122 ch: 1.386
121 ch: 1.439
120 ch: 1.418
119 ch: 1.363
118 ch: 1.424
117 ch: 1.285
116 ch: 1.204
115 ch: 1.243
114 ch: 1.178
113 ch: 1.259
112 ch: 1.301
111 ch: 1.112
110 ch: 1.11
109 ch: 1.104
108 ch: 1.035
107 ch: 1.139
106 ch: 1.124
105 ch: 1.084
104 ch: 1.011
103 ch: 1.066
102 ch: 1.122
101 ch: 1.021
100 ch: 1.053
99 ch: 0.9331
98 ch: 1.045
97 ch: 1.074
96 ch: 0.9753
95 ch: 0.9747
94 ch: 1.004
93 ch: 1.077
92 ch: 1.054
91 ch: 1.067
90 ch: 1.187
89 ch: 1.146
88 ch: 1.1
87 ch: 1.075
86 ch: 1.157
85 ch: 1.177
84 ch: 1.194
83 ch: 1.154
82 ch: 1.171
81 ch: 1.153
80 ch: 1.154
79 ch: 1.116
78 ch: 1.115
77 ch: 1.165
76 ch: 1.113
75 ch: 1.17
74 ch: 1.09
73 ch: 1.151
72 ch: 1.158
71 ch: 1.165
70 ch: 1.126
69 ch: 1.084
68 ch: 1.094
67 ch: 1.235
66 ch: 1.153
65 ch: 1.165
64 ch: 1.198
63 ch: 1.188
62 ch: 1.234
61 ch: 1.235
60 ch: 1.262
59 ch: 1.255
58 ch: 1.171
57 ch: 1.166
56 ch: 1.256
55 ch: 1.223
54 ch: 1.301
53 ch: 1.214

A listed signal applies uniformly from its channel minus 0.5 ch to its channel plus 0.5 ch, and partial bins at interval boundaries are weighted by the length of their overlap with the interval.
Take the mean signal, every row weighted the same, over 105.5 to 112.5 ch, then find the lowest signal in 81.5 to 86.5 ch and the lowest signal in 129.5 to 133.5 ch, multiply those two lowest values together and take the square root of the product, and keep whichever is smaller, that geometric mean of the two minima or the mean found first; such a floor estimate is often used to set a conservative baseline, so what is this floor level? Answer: 1.13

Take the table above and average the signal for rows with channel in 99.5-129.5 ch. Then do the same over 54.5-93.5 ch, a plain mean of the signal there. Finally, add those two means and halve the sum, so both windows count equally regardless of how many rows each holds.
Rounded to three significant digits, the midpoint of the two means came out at 1.21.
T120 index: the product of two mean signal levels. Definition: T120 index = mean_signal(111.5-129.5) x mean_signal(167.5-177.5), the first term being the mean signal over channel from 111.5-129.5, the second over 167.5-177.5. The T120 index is 2.5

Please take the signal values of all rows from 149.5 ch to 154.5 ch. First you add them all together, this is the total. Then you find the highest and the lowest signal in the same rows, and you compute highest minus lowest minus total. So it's -8.6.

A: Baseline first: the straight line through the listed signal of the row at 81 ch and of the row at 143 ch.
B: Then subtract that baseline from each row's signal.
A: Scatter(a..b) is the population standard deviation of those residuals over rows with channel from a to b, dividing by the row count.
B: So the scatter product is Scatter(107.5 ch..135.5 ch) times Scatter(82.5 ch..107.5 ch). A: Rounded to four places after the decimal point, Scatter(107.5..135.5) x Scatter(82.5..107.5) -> 0.0128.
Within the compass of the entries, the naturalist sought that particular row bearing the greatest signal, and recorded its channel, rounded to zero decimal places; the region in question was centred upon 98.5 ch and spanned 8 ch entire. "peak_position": 102 ch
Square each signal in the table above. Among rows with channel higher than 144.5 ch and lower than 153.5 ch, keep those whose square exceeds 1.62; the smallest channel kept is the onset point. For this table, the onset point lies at 145 ch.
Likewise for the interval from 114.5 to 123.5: 117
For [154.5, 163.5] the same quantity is 155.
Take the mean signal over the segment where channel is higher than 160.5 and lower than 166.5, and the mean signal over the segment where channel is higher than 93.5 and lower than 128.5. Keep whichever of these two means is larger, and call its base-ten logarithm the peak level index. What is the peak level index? 0.25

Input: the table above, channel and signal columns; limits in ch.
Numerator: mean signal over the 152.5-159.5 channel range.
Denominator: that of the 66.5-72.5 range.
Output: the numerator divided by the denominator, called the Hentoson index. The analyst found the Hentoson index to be 1.56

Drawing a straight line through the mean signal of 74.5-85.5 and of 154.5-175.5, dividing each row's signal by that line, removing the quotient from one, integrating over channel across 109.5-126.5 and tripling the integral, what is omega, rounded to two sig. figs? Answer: 4.3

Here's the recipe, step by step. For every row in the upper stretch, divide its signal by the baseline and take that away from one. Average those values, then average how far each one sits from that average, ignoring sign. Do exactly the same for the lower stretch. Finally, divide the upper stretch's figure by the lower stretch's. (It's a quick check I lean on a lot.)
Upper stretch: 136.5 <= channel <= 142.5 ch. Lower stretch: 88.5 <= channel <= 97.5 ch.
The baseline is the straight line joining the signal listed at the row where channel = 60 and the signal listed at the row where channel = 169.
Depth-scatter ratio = 1.3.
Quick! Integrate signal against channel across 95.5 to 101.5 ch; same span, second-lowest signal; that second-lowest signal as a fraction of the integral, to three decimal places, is 0.160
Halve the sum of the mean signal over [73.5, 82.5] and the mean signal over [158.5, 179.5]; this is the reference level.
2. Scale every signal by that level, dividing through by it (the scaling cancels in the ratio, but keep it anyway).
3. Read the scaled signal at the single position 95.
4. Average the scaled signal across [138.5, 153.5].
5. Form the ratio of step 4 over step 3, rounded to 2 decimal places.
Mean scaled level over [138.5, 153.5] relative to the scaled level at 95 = 1.63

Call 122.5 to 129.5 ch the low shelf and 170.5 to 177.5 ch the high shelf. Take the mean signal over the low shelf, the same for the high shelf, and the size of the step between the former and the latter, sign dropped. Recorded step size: 0.34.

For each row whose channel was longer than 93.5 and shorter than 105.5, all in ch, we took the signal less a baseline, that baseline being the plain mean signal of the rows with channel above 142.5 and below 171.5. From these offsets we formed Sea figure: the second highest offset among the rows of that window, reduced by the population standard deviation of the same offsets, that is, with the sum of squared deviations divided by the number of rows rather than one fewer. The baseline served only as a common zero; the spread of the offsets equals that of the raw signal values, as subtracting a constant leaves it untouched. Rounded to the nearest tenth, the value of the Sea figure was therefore -0.7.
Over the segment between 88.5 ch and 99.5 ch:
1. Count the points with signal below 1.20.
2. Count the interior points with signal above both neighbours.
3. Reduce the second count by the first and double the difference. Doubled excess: -16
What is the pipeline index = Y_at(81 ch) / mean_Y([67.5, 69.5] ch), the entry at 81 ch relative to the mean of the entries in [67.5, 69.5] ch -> 1.1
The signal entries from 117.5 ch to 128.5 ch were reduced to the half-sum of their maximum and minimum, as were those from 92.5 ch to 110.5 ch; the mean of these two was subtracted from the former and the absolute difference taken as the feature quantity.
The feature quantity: 0.217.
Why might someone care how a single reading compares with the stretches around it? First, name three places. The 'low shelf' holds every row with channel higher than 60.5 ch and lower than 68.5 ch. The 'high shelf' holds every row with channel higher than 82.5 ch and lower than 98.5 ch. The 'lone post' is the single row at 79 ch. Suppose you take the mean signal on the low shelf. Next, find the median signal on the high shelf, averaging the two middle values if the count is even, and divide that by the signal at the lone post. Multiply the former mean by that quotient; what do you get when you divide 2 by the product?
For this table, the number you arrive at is 1.75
